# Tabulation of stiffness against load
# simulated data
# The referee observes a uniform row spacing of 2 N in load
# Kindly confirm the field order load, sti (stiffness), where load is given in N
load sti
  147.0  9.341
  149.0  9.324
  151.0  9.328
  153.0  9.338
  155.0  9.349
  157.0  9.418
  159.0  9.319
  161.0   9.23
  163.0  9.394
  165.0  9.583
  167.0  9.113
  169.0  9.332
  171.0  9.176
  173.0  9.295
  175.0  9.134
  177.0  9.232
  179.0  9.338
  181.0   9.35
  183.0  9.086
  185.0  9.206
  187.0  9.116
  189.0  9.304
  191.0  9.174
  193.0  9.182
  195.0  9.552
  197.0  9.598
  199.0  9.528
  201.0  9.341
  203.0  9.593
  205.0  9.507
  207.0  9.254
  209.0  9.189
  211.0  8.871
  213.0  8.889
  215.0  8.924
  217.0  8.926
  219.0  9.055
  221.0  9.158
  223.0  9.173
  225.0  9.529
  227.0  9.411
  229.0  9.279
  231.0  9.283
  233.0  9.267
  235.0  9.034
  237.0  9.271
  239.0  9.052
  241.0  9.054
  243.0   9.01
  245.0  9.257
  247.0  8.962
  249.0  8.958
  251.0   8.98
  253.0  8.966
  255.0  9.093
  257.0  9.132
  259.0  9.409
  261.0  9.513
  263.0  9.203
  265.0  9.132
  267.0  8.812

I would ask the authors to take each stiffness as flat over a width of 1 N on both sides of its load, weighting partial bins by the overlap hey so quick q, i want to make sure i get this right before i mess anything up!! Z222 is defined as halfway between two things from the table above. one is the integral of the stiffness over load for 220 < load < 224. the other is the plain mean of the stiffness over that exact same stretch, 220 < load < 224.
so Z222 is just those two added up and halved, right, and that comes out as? 22.91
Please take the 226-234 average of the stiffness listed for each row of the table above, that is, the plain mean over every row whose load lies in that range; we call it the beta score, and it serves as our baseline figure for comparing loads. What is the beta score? 9.31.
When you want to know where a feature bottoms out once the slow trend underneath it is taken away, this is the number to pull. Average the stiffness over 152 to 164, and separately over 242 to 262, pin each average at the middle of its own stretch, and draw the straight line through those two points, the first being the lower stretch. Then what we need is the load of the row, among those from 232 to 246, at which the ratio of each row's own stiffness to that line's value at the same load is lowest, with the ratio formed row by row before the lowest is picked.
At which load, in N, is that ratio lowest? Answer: 243.0 N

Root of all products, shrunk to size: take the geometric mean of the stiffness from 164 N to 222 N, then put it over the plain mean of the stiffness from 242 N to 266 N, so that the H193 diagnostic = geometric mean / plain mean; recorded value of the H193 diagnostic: 1.01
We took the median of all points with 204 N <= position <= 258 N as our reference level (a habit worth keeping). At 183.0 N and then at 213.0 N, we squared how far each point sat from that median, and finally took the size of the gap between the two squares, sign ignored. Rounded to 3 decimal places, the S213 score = 0.042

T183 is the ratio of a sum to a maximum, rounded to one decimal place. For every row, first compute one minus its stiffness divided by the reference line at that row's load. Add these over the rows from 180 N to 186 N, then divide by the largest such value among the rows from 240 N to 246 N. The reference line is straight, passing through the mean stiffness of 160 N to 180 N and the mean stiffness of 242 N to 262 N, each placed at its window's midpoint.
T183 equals 1.0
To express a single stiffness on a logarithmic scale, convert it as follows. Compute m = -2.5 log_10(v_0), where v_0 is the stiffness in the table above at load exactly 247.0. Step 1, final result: -2.38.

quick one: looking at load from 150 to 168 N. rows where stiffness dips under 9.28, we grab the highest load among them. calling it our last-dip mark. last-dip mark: 167.0 N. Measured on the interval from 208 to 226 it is 223.0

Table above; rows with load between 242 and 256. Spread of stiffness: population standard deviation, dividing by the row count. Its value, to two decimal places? 0.10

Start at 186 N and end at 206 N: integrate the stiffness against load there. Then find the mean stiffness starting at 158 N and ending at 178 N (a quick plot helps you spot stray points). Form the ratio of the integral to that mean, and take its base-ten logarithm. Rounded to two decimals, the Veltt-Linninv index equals 1.31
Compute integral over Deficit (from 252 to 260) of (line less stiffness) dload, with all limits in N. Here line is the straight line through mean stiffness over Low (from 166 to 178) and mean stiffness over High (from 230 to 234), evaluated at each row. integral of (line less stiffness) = 1.2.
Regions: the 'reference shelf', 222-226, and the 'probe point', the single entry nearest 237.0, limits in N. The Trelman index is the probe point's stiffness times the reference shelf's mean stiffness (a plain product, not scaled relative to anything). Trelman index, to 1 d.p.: 86.7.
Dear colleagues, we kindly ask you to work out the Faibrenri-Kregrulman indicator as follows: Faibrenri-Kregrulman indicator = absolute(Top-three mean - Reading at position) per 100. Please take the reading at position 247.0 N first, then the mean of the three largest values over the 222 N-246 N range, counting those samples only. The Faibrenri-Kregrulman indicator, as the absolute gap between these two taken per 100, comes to 0.0045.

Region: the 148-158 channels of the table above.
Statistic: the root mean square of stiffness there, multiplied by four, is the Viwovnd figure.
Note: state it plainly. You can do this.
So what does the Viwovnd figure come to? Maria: 37.41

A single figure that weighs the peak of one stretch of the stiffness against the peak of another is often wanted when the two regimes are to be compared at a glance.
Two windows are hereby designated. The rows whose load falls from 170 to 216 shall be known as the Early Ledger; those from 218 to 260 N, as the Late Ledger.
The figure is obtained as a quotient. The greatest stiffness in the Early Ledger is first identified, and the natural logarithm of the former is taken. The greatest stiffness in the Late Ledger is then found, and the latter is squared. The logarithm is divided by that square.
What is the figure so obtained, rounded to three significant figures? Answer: 0.0249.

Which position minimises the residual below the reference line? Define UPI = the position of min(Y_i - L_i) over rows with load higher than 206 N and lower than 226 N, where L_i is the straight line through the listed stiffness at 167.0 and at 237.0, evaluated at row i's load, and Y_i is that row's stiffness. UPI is 211.0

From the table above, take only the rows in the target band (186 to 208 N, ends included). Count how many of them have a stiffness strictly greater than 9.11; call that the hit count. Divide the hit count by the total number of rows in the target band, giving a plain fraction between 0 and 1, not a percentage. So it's 1.00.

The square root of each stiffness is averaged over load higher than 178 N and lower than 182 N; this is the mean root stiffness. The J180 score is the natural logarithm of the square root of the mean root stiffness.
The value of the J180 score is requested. 0.559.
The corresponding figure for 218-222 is 0.552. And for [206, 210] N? 0.555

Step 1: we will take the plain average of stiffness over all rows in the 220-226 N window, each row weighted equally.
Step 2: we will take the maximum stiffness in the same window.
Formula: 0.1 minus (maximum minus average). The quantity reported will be -0.14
